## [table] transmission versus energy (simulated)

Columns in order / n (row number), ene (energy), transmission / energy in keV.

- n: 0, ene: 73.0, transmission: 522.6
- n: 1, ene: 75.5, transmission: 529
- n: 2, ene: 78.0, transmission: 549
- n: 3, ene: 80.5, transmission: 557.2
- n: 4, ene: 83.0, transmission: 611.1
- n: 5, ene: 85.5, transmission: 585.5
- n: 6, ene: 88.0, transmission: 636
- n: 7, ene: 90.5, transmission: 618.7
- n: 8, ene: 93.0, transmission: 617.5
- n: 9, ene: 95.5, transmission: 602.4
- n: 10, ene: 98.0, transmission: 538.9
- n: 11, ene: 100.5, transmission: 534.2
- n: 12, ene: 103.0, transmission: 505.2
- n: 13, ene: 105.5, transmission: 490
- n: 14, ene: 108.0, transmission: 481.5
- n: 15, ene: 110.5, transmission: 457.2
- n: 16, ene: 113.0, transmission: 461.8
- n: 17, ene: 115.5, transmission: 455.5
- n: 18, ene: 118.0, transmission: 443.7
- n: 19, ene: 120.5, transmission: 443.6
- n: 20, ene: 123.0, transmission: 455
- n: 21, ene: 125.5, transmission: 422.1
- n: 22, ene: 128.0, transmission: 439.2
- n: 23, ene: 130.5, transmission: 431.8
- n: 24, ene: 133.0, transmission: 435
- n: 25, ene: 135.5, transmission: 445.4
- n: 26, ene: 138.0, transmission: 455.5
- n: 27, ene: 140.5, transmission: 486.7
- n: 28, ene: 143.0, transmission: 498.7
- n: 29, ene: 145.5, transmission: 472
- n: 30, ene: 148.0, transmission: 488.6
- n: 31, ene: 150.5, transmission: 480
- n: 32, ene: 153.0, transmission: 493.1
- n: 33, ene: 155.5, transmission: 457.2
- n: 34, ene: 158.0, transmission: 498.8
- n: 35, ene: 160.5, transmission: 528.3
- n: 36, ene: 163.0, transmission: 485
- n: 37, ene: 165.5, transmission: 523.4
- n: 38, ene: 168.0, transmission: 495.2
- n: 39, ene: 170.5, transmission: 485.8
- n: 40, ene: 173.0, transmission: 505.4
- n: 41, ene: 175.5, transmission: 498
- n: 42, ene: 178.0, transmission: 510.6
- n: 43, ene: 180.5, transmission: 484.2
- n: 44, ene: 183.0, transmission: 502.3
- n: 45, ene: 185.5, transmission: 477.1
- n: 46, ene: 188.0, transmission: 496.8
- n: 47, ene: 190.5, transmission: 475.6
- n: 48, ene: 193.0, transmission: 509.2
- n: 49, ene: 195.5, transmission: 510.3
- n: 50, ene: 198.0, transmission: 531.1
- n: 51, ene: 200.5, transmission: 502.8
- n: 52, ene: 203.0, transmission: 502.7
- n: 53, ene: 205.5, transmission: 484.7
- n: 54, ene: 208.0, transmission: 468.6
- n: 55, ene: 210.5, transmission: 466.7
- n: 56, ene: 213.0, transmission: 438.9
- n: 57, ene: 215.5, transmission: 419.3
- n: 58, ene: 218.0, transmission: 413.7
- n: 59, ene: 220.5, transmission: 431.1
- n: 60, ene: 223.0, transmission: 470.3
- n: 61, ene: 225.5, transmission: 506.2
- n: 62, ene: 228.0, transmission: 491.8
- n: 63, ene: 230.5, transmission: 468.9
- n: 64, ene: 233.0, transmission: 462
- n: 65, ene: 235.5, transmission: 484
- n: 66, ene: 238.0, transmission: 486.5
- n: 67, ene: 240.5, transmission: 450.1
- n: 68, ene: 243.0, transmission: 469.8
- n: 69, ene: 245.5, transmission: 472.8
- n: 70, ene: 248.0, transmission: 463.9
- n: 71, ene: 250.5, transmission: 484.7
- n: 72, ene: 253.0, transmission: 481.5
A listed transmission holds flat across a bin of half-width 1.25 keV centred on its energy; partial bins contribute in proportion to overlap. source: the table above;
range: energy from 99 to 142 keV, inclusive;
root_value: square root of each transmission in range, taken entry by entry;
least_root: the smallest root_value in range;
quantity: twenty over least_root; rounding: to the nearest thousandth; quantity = 0.973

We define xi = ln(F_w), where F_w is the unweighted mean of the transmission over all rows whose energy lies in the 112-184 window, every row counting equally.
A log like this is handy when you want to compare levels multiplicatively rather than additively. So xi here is 6.16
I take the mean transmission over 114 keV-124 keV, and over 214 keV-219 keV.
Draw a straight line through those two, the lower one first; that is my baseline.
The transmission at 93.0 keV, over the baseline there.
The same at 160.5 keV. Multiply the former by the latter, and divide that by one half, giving 3.27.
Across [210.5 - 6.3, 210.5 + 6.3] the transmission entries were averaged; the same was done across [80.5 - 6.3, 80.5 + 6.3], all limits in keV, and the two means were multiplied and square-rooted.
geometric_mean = 508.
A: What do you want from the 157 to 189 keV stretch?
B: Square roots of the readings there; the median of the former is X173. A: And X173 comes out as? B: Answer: 22.3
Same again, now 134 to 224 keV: 22.1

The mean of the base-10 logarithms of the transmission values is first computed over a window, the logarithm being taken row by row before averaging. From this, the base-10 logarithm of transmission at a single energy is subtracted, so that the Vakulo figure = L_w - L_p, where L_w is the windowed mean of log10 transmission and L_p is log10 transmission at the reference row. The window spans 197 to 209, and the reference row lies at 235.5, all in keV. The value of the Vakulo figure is 0.012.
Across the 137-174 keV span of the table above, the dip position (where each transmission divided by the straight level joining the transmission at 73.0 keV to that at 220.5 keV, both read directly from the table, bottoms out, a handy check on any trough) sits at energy 138.0 keV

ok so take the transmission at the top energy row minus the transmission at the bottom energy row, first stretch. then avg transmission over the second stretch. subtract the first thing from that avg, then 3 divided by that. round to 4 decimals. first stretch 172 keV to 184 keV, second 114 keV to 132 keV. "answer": 0.0067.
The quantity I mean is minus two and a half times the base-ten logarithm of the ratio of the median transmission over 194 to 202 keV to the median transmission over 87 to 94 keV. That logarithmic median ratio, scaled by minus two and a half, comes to 0.21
